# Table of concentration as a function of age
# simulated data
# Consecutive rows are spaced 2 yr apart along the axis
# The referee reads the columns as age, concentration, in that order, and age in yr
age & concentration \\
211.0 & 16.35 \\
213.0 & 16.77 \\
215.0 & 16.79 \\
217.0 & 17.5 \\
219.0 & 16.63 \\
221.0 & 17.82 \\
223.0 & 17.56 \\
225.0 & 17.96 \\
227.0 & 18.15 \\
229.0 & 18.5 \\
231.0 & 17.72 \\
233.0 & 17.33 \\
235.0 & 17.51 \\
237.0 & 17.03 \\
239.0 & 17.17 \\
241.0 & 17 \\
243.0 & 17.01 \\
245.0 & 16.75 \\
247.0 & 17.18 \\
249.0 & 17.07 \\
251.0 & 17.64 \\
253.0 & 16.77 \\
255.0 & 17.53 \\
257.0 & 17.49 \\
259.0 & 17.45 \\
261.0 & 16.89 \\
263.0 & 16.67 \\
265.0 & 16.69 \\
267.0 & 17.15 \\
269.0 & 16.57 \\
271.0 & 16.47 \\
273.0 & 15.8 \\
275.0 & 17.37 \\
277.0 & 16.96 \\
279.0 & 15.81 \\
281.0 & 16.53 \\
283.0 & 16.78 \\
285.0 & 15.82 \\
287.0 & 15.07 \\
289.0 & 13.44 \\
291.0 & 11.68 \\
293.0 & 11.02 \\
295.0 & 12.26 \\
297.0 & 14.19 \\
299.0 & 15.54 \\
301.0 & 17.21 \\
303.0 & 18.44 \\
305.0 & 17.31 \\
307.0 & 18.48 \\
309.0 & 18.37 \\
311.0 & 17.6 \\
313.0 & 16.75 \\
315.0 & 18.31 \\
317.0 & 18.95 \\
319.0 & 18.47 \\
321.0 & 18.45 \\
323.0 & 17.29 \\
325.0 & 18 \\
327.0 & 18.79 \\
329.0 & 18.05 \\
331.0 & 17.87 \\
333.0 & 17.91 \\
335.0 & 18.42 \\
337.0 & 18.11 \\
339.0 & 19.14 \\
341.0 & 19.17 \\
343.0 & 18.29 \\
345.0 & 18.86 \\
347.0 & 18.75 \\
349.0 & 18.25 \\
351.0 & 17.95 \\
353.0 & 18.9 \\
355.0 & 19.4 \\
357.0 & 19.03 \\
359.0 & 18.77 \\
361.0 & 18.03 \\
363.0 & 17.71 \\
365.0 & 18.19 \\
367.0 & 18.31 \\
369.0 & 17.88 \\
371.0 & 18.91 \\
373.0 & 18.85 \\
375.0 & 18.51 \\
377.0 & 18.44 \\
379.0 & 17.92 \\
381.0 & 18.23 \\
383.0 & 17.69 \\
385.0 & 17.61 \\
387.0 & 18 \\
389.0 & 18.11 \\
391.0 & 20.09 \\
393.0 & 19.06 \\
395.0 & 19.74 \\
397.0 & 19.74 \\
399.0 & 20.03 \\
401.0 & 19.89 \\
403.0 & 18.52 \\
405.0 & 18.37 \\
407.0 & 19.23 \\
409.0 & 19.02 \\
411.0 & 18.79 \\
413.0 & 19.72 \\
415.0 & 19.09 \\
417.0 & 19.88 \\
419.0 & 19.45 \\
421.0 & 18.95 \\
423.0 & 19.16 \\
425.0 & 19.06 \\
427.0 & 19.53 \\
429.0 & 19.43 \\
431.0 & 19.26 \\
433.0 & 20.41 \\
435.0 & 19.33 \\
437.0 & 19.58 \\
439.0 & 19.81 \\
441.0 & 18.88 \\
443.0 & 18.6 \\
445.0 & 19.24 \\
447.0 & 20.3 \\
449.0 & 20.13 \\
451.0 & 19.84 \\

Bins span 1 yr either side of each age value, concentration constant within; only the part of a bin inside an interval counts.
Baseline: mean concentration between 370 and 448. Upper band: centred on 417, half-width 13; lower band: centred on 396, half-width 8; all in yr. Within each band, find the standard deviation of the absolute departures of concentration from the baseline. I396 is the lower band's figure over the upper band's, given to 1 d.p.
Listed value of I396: 1.2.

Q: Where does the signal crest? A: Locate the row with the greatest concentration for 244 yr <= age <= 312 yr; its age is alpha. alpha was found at 307.0 yr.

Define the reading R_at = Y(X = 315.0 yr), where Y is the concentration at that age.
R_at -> 18.31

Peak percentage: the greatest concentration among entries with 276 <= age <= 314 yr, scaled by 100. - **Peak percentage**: 1848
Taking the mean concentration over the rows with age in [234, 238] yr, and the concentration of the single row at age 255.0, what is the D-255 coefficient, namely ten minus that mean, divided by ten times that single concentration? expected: -0.0415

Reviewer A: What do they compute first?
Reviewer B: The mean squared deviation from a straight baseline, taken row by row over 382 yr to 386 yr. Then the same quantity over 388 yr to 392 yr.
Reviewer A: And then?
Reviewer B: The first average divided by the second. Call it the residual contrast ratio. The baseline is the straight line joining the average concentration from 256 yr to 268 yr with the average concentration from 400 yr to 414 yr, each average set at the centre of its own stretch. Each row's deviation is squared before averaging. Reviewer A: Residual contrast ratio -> 1.2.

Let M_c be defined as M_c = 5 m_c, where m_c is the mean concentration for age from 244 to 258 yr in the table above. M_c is 86.0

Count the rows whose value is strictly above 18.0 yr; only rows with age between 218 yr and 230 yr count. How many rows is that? 2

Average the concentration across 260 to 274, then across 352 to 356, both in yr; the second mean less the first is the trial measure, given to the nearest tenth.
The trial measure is 2.5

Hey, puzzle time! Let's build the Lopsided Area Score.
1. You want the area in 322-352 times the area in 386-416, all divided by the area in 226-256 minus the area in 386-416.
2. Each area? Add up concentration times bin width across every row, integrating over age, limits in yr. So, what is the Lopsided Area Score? -5843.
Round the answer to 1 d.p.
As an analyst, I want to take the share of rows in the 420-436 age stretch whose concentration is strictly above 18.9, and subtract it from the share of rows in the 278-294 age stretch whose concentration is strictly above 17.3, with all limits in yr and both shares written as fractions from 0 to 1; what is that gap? -1.0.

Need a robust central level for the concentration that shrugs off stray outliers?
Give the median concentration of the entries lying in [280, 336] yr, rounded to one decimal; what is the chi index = 17.5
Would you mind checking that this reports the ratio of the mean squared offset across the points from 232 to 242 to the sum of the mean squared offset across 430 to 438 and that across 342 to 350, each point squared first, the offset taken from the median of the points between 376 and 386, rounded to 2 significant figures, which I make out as 0.15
